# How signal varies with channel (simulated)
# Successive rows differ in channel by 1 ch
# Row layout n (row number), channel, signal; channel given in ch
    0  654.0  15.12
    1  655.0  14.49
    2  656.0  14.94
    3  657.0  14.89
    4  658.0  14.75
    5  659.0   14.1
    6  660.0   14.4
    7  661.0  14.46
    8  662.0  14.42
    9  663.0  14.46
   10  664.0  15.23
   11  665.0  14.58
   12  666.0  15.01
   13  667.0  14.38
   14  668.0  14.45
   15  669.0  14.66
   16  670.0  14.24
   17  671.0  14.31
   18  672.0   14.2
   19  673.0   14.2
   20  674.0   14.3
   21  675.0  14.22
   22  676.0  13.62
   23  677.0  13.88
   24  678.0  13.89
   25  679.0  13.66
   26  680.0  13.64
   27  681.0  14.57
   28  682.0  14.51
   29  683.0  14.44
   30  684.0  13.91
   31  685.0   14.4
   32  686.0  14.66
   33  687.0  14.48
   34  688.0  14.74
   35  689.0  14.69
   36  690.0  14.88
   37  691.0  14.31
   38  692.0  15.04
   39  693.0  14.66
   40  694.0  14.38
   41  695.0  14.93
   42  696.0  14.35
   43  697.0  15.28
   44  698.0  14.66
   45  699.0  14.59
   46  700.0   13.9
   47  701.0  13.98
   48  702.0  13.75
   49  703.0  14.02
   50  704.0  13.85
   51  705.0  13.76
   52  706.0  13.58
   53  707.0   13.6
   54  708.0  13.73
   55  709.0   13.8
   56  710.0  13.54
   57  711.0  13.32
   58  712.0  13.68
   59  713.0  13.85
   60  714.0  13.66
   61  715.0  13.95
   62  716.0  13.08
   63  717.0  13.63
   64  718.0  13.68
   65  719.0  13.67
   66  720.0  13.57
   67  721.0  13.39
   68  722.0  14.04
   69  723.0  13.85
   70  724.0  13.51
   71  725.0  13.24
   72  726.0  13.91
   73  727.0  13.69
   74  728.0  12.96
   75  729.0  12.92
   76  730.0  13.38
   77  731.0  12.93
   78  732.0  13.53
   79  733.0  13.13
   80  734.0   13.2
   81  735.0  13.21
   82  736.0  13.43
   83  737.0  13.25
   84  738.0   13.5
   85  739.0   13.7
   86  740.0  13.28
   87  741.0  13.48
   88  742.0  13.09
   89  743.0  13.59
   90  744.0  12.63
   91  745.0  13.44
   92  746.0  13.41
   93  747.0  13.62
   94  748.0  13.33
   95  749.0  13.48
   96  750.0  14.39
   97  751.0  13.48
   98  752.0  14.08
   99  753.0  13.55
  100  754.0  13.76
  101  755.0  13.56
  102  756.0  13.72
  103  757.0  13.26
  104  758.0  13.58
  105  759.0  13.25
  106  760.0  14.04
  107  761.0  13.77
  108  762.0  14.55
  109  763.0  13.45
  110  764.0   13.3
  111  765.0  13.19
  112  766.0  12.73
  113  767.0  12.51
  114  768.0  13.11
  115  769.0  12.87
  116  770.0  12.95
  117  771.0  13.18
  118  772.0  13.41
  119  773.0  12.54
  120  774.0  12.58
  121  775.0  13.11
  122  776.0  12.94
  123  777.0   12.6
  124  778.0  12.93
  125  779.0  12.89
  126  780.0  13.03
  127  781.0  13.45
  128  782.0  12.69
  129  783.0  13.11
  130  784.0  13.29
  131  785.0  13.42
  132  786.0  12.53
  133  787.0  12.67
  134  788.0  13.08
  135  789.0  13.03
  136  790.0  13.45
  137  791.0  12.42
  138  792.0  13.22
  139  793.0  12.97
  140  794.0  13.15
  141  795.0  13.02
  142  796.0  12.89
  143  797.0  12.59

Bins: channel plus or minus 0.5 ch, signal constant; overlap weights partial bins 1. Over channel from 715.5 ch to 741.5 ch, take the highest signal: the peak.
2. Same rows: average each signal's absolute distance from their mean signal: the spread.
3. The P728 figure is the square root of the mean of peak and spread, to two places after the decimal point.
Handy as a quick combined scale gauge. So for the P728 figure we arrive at 2.67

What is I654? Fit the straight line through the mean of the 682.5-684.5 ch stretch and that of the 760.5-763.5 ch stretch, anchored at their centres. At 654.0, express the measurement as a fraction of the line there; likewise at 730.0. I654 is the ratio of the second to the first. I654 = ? 0.90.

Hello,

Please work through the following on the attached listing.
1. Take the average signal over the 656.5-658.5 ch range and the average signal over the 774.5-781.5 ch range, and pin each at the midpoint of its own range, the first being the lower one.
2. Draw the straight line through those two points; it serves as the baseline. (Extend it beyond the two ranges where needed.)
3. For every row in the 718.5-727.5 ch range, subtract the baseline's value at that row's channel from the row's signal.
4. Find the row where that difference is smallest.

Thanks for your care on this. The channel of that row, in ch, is 725.0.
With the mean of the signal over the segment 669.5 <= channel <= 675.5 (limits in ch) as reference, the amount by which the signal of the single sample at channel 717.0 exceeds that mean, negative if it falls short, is -0.6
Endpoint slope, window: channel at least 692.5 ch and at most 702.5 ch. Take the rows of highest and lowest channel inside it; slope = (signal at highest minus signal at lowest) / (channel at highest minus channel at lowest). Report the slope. -0.10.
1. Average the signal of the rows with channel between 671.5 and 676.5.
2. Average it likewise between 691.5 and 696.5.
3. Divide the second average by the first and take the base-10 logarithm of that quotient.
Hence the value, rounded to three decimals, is 0.017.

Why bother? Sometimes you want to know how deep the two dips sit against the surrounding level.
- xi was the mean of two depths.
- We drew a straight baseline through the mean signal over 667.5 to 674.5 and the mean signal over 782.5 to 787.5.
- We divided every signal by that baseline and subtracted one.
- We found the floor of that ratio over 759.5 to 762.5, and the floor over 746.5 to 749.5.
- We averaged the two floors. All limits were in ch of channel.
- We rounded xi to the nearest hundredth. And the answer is 0.01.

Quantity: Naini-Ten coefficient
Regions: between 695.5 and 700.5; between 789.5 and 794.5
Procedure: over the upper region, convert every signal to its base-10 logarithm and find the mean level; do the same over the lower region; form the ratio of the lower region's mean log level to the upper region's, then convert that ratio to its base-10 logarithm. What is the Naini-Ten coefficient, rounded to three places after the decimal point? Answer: 0.018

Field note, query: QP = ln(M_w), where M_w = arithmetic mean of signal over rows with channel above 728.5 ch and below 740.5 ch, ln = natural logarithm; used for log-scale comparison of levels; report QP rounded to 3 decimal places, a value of 2.587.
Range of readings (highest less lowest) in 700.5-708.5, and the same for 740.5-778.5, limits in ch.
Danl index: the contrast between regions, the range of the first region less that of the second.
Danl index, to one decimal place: -1.6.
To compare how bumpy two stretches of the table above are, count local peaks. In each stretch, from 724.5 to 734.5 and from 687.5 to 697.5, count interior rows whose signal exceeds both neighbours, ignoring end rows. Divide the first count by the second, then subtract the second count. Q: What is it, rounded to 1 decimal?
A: -2.0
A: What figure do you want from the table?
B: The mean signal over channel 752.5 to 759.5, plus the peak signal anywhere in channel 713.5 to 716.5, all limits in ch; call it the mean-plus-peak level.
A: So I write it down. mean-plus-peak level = 27.5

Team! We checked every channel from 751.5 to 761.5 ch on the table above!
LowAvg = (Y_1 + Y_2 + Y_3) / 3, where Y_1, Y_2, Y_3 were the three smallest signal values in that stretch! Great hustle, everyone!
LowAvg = 13.4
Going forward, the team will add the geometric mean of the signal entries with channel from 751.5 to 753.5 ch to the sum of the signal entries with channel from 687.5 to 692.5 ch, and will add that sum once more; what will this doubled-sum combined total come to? 161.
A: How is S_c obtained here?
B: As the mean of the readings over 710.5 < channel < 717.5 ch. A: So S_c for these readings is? 13.6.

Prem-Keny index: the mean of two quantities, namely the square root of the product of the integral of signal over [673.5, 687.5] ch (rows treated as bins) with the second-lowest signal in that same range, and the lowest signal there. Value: 33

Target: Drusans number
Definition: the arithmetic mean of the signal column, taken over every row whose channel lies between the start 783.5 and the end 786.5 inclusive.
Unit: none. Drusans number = 13.1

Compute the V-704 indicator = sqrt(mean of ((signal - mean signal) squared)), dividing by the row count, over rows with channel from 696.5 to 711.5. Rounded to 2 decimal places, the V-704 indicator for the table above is 0.49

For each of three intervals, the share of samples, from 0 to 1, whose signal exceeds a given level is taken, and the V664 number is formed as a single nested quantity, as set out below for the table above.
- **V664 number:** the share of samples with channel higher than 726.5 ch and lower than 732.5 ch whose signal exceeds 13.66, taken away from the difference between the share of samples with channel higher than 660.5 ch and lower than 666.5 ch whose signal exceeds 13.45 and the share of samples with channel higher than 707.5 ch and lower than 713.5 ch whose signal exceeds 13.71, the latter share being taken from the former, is 0.3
